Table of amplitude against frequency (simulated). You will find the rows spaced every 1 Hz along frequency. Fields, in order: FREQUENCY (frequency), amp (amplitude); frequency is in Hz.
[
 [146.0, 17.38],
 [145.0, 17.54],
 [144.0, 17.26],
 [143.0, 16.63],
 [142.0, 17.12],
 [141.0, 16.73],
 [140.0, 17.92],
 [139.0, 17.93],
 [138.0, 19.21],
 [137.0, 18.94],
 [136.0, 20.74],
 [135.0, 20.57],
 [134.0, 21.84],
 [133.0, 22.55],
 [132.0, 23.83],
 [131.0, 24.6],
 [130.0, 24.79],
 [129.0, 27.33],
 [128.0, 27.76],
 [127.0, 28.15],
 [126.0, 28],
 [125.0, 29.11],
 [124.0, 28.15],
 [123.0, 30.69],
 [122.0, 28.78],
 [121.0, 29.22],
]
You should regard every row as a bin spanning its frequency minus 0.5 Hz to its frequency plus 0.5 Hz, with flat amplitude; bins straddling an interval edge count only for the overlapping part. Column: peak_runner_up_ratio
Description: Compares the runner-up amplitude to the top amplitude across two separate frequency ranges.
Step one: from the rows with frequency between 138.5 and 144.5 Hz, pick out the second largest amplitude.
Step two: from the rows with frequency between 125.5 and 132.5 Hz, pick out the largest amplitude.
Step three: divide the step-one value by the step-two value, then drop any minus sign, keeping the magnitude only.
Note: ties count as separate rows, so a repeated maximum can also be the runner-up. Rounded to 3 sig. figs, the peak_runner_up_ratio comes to 0.637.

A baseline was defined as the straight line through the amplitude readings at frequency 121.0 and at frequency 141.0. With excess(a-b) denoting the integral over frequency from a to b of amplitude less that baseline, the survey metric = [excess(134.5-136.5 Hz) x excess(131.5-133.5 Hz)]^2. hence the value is 5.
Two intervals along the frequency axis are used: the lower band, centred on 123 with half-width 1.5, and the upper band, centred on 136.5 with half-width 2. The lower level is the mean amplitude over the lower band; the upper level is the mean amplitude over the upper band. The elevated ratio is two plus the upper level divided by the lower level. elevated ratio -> 2.68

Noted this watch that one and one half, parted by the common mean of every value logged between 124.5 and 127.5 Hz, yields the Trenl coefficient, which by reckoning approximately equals 0.05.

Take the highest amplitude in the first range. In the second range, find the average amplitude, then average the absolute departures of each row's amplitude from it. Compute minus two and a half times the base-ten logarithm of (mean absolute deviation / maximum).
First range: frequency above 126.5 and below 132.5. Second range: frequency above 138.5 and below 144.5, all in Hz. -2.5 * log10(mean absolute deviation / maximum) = 4.52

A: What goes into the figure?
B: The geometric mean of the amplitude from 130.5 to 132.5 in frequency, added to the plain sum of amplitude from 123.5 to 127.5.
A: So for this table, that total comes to 138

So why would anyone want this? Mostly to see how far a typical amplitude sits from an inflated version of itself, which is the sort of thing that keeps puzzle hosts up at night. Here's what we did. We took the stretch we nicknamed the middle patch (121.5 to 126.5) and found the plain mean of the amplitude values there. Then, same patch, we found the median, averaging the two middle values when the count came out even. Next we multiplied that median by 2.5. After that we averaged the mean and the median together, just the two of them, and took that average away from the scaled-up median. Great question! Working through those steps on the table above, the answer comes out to 43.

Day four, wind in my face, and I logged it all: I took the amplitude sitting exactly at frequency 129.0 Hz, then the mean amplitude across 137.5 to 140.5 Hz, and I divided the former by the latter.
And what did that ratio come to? 1.49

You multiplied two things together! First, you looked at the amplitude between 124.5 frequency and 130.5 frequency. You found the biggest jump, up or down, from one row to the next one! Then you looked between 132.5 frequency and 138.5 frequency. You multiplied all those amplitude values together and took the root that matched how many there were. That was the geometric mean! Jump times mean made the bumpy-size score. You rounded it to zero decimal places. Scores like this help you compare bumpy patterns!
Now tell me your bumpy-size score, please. 52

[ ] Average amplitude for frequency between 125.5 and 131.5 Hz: 27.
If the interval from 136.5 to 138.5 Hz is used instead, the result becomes 19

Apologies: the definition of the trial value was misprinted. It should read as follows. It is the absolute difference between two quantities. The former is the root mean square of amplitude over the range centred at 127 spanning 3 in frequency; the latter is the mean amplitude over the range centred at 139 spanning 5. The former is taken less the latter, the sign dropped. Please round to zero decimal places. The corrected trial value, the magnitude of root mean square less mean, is 10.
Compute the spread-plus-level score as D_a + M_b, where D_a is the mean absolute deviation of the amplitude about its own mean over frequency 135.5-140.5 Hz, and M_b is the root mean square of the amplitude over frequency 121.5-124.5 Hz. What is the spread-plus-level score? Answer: 30.0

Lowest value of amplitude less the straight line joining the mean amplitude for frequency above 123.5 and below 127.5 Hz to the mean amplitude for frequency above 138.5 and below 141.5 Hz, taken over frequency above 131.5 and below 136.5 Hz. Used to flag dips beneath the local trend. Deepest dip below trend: -0.69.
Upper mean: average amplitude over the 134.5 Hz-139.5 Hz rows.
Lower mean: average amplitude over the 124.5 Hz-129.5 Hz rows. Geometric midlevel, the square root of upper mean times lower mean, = 23.4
